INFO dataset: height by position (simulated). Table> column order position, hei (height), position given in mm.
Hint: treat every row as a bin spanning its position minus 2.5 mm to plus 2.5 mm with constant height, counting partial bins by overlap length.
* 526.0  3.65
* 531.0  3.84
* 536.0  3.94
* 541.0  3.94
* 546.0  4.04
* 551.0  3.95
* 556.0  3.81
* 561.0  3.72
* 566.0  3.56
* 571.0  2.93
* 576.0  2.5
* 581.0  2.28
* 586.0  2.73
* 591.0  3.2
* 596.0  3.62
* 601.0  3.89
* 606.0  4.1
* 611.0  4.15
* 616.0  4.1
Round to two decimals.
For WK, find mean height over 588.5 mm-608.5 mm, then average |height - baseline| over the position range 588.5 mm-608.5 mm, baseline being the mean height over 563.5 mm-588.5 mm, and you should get 0.90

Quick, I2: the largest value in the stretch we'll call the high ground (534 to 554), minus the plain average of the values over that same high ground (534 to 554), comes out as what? 0.1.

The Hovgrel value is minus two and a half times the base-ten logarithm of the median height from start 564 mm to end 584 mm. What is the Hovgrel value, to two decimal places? -1.08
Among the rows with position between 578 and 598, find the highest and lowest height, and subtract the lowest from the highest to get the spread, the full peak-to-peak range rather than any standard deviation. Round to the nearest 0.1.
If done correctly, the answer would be 1.3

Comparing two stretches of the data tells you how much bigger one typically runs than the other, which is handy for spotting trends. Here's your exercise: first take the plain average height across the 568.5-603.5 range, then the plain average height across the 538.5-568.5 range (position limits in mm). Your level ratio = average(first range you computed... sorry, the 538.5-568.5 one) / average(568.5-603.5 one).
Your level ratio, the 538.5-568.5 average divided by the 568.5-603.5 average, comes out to 1.3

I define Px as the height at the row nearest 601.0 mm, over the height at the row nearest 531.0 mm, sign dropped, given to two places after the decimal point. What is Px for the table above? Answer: 1.01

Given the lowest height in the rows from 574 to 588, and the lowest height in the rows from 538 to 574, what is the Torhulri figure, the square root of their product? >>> 2.58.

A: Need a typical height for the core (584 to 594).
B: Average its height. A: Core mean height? 3.0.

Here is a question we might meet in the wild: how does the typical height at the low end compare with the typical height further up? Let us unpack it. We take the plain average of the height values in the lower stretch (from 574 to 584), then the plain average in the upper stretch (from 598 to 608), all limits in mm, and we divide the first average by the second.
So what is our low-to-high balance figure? 0.60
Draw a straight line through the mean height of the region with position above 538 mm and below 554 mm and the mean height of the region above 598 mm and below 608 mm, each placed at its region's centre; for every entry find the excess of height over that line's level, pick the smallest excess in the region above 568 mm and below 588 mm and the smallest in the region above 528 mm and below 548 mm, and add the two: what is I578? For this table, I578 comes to -1.8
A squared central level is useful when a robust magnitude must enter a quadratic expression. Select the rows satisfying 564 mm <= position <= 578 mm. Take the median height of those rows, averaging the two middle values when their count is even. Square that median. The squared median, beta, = 9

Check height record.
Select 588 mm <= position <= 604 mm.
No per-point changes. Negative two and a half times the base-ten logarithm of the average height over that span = -1.38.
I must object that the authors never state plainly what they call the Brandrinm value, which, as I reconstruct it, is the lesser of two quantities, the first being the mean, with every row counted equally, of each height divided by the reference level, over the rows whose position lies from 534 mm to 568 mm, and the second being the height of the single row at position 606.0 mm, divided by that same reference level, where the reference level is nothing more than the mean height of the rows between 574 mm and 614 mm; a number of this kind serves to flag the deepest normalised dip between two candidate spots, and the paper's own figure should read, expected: 1.16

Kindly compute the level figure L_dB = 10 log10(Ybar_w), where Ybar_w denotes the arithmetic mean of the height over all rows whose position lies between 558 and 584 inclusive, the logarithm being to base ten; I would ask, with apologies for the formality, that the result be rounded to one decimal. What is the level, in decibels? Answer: 4.8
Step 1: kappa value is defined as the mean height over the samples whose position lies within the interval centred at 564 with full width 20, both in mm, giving 3.5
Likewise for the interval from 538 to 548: 4.0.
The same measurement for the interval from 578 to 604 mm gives 3.1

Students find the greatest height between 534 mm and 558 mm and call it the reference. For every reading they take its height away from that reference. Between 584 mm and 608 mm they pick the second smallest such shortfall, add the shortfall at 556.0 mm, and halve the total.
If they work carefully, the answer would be 0.19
